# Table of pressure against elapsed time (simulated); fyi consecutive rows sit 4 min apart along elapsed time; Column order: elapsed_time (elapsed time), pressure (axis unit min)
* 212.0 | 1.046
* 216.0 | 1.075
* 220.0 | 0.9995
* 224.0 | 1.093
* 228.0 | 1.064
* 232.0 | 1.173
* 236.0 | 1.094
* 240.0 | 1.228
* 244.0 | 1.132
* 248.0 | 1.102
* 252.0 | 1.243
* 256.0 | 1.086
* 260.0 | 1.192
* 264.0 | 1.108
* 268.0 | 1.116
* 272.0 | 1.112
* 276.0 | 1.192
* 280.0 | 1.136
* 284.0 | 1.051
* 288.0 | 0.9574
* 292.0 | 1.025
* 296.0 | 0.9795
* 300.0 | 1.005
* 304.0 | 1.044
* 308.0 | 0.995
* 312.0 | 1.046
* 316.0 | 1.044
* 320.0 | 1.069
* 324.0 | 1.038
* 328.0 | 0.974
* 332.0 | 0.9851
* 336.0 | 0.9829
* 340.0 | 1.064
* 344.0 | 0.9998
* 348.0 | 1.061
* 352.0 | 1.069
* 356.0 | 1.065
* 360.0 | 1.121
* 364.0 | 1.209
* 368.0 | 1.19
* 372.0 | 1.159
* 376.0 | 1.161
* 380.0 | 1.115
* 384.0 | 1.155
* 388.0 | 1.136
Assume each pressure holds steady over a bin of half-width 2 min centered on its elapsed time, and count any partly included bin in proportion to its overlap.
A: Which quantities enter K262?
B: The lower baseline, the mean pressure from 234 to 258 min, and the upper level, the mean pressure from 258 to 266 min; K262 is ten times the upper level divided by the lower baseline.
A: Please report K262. 10.0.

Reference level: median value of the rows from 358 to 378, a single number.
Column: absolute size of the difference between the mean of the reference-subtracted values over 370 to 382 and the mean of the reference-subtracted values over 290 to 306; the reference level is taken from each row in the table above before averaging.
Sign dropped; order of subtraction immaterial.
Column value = 0.13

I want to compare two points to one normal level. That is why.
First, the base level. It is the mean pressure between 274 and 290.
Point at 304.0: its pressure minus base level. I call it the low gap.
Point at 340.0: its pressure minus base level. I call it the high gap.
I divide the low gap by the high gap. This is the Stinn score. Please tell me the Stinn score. 2.0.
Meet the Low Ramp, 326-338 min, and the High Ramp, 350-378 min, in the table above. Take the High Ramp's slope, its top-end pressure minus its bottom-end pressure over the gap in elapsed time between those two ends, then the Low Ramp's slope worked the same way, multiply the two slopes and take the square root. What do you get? 0.0021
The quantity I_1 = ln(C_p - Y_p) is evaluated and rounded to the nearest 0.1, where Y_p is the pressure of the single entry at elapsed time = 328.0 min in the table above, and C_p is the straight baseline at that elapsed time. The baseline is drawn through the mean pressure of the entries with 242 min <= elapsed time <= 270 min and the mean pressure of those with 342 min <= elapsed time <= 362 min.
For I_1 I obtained -2.2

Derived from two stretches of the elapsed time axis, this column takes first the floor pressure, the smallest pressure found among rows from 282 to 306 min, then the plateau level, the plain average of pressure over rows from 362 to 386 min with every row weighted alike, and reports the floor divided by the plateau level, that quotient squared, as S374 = 0.7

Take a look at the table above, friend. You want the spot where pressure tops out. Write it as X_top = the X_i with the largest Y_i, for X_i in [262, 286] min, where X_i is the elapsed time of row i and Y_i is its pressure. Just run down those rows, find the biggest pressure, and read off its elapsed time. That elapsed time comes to 276.0 min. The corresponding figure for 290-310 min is 304.0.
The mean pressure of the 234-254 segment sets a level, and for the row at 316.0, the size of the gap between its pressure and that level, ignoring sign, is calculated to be 0.116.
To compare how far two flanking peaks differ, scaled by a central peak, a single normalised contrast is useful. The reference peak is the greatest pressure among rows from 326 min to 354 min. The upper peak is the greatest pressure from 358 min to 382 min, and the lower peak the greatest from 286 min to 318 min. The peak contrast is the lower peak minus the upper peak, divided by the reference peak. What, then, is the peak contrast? -0.15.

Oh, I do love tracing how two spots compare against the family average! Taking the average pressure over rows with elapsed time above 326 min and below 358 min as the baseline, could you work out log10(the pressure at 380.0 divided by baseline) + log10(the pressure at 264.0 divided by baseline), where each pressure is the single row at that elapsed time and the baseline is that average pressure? 0.07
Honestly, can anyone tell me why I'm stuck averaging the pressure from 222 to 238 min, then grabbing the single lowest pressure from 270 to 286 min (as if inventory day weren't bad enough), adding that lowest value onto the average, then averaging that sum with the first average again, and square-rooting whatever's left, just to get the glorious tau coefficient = 1.28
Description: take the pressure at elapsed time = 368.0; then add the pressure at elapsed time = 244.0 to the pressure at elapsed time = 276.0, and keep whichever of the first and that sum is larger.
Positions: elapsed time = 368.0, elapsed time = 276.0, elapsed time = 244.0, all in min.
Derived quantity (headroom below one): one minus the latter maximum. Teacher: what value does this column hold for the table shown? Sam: -1.32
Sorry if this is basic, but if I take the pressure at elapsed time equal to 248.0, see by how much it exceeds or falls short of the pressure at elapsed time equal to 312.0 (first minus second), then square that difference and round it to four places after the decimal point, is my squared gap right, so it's 0.0031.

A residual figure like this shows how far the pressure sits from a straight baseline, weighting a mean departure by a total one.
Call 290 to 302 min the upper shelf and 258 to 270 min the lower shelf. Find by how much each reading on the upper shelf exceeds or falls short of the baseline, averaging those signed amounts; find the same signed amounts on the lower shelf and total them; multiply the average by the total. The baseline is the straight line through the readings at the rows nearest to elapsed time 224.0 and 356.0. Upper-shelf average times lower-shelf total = -0.0121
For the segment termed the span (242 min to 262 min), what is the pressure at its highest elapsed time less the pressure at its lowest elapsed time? 0.06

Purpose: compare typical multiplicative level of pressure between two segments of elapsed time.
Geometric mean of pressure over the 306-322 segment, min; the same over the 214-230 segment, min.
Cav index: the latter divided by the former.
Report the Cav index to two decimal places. 1.02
